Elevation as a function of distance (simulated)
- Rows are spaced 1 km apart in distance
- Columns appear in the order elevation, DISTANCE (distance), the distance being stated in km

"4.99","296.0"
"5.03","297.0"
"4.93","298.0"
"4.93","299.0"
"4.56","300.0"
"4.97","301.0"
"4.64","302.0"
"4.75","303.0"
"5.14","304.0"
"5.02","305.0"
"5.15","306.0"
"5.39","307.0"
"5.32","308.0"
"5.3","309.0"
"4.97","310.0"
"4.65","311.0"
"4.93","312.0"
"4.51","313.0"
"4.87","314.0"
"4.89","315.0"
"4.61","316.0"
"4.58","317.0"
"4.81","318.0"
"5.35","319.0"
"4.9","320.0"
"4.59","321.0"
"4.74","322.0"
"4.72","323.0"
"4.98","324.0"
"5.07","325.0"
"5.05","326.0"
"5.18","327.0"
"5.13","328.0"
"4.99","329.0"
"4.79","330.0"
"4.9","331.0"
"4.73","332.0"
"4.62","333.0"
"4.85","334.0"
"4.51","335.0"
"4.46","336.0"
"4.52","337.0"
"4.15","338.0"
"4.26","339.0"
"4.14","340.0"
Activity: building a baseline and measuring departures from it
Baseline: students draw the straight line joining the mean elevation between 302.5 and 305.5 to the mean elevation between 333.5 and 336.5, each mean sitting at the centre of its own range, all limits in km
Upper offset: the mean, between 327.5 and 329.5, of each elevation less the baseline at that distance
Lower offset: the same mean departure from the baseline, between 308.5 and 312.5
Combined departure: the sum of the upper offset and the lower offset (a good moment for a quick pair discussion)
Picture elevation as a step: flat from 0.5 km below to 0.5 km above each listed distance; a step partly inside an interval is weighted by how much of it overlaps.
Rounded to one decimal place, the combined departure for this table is 0.4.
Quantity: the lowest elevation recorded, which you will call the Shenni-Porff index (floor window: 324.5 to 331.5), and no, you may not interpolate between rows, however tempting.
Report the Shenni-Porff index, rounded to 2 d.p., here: 4.79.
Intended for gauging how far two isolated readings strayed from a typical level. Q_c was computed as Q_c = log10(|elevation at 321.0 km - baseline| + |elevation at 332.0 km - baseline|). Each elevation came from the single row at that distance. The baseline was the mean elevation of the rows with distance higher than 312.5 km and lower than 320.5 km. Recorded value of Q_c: -0.51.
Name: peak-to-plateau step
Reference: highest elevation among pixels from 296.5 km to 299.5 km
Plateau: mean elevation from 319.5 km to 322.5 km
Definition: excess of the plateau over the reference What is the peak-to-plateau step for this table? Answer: -0.29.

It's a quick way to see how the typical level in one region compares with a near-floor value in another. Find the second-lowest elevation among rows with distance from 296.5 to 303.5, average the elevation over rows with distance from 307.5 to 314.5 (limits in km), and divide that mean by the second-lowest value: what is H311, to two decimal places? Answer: 1.06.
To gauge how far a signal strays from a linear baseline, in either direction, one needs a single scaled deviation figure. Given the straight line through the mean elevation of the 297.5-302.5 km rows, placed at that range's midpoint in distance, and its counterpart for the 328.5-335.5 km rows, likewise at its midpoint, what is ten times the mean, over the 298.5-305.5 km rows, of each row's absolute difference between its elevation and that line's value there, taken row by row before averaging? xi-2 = 1.9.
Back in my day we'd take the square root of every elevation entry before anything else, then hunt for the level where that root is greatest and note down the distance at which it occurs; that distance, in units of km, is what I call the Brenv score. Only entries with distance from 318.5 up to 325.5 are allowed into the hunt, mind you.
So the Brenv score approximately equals 319.0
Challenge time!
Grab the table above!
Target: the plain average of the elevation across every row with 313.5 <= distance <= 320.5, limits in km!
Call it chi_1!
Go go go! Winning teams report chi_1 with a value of 4.86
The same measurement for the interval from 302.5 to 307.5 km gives 5.09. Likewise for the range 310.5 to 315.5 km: 4.77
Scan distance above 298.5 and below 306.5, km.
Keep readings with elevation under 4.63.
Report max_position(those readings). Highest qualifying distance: 300.0 km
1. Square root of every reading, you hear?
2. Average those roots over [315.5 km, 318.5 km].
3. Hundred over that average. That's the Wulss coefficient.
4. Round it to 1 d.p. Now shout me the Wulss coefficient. 46.3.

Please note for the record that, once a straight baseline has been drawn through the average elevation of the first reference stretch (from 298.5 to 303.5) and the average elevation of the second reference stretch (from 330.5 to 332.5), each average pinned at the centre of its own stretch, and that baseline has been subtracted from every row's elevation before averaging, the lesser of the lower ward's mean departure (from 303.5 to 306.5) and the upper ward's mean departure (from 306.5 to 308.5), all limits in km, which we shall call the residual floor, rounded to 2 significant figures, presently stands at 0.33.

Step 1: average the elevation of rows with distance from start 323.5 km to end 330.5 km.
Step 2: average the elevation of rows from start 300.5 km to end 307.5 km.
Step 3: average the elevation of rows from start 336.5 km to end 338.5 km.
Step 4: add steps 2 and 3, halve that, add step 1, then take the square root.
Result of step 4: 3.11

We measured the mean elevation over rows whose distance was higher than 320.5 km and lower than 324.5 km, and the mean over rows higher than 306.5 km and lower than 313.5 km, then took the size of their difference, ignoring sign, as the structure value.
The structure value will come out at 0.25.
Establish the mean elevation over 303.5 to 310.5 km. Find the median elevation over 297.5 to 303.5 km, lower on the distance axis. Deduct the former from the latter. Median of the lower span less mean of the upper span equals -0.3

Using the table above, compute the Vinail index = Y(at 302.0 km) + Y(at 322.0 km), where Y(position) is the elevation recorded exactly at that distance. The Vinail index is 9.4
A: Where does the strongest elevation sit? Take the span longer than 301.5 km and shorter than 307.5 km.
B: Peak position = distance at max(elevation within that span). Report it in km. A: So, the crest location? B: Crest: 307.0 km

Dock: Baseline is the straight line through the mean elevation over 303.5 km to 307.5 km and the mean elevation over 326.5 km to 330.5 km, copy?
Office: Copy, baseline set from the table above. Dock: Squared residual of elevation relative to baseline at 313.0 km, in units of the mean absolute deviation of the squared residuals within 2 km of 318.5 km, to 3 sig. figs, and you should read 4.84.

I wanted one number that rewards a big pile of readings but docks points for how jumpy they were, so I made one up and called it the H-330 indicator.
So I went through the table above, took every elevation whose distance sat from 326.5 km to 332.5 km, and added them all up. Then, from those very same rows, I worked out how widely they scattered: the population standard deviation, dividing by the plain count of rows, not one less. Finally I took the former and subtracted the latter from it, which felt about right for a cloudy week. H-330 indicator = 29.6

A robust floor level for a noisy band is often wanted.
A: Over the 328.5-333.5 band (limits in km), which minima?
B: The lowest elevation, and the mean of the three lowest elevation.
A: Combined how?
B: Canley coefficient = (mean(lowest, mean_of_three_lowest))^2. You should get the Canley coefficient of 21.8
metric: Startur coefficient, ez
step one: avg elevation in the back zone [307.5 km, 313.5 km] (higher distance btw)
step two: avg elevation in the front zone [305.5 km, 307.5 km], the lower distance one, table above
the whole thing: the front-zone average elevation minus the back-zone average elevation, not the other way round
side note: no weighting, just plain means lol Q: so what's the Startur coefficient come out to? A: 0.32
